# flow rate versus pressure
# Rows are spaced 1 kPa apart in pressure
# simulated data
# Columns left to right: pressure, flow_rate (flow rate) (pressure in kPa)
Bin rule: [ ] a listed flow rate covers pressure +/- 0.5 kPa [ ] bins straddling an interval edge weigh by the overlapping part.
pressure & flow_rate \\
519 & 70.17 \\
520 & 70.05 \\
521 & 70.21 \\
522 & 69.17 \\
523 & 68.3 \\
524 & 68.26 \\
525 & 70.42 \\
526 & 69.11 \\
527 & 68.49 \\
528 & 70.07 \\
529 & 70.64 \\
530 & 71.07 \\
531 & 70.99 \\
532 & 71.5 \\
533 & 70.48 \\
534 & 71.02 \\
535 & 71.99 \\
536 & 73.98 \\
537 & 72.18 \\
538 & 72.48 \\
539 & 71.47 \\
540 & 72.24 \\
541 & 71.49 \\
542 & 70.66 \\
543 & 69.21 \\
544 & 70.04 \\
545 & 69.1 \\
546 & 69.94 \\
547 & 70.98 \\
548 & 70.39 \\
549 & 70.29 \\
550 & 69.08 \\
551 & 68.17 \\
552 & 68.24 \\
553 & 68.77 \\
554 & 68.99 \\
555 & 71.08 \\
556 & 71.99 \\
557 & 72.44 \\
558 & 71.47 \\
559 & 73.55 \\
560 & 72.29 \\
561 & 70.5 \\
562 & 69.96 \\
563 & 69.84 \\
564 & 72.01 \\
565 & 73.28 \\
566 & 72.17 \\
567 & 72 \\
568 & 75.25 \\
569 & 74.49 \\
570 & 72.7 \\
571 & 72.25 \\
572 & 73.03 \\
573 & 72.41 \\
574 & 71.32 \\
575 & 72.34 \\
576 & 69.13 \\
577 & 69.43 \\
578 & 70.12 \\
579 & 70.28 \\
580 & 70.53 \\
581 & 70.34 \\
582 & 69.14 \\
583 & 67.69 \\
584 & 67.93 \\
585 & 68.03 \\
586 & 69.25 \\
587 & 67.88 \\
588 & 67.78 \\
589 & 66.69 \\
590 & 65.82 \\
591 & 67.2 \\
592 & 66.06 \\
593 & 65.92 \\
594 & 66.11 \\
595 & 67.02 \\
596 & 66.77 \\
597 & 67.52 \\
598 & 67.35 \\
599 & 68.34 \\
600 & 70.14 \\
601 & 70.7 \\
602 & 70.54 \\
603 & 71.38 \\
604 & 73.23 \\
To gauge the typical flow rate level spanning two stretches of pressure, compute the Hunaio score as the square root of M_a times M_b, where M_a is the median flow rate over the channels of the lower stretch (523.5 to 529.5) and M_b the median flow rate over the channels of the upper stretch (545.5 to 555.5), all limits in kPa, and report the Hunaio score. 69.5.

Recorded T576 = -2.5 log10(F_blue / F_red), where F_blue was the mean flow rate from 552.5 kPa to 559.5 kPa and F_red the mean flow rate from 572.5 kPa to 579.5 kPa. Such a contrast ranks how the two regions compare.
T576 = -0.01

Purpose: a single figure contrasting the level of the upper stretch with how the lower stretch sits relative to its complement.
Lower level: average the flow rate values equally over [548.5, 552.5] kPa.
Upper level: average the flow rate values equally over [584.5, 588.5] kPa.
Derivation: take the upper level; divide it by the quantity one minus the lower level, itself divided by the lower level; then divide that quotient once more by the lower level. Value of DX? -1.00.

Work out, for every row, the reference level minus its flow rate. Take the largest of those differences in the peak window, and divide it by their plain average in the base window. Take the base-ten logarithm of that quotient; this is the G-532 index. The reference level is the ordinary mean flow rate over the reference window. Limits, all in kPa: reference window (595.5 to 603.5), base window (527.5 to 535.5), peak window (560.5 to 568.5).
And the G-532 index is -0.4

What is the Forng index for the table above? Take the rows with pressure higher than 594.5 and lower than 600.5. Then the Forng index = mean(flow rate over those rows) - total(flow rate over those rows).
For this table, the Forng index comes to -339.3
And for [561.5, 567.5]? -357.7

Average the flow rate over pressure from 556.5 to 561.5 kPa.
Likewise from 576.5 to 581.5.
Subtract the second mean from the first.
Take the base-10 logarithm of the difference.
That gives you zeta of 0.3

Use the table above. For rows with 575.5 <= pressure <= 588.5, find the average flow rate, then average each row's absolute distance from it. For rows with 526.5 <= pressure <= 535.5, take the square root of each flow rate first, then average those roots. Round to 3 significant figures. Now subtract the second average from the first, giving -7.50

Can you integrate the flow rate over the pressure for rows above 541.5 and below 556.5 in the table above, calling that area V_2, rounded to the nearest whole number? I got 1047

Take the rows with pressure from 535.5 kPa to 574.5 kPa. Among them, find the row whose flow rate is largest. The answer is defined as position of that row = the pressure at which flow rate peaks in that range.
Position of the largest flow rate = 568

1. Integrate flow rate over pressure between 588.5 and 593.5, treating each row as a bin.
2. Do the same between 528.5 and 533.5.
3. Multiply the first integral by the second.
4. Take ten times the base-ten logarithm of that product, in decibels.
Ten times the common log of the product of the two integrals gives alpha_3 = 50.7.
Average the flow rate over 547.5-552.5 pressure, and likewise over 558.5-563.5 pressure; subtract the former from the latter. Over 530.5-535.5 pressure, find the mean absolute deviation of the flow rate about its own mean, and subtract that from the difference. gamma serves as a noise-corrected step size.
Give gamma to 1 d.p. 1.6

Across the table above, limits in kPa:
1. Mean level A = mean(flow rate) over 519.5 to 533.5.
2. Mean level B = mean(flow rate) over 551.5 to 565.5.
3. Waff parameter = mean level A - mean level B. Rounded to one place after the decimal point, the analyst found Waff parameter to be -1.1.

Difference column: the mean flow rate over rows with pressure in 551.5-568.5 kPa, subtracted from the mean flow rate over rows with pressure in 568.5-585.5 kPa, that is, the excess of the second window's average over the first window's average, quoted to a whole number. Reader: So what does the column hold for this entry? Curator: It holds -1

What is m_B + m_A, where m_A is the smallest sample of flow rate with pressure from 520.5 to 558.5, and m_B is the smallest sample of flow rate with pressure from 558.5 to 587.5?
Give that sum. 136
